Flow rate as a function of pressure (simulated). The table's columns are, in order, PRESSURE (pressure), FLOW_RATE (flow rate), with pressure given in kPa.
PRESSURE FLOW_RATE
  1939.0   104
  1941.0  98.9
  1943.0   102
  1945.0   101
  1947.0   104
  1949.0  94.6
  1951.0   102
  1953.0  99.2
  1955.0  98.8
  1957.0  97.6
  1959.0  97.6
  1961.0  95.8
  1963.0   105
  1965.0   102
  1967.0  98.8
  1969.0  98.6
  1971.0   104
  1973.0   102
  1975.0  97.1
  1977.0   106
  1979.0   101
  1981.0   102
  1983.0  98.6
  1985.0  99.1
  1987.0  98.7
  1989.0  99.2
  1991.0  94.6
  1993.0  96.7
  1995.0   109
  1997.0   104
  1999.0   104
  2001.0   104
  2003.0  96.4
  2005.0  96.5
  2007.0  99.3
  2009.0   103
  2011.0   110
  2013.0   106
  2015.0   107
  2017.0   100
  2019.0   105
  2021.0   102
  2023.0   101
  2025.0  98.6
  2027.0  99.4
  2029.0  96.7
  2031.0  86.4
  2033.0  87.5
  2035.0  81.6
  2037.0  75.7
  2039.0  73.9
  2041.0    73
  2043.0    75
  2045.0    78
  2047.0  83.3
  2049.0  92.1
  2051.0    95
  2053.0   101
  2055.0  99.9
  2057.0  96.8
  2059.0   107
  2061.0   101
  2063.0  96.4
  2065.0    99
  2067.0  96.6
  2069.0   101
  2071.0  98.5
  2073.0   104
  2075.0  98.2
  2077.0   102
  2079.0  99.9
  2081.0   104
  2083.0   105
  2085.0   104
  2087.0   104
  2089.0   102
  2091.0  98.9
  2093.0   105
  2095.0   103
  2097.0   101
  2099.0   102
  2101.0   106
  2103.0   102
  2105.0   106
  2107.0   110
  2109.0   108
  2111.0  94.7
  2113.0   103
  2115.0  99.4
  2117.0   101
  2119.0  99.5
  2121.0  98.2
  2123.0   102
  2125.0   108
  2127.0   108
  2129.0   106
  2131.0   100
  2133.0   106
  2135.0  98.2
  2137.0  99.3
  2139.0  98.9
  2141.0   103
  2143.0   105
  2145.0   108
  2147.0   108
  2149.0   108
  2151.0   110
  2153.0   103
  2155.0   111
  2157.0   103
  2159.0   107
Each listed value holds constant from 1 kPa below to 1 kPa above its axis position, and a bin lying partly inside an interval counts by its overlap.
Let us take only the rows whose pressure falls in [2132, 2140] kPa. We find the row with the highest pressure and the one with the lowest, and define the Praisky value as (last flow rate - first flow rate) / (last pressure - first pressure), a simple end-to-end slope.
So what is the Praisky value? -1.2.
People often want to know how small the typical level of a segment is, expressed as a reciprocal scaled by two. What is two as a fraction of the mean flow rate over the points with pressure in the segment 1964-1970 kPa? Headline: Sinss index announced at 0.0200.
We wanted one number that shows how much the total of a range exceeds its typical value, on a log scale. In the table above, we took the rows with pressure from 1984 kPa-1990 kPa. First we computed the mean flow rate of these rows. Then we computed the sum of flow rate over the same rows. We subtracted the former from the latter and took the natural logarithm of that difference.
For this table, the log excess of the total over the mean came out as 5.29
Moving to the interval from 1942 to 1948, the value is 5.32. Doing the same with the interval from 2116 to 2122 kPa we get 5.29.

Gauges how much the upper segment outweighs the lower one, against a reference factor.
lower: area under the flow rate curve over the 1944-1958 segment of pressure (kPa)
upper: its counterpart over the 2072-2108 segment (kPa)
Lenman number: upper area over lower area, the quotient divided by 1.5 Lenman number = 1.8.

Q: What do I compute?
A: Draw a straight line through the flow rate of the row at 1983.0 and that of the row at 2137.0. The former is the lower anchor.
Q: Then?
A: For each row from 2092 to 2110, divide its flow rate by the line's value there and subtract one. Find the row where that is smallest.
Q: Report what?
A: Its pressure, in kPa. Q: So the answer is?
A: 2097.0 kPa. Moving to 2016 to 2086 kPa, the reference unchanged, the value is 2041.0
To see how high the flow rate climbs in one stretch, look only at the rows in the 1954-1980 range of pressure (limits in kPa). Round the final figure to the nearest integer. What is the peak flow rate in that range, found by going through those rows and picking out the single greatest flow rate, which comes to 106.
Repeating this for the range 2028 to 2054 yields 101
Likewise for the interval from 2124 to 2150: 108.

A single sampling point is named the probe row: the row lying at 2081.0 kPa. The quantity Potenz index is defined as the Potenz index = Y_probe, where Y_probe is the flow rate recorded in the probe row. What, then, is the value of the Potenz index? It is 104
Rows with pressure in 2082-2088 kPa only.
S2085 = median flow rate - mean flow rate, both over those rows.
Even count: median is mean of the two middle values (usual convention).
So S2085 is -0.3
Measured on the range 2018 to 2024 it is -0.7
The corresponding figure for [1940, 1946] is 0.4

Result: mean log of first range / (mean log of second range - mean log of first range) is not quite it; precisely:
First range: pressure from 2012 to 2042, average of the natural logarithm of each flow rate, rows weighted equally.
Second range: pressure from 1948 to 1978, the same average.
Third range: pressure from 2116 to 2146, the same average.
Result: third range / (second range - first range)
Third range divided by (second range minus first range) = 57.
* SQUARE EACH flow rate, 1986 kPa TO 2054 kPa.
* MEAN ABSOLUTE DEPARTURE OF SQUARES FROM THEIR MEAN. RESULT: 1557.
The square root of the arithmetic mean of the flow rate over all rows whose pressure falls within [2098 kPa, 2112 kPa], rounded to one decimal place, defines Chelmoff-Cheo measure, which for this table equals 10.2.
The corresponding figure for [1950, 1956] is 10.0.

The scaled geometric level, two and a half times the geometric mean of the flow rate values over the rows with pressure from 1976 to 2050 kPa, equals 238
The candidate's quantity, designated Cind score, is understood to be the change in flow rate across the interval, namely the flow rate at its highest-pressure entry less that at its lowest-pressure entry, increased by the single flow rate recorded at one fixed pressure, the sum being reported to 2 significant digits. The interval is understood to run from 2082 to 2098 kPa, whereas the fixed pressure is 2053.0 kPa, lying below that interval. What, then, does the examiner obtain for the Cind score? 97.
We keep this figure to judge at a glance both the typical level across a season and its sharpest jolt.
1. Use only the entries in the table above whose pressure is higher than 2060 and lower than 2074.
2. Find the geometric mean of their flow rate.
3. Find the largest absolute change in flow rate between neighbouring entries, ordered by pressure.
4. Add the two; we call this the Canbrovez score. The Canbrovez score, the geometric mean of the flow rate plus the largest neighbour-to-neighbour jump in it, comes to 105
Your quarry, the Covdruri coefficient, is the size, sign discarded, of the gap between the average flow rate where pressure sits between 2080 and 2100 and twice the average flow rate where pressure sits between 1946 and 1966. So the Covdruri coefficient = 96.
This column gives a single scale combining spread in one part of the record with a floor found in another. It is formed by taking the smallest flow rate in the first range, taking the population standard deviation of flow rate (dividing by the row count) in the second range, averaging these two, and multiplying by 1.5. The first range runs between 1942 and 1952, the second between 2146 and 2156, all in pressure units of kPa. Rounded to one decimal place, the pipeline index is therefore 73.0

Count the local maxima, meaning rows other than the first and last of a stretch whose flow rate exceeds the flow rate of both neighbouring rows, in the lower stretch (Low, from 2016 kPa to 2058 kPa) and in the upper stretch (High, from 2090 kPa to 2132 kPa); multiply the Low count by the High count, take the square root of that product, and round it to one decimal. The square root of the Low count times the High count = 4.5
